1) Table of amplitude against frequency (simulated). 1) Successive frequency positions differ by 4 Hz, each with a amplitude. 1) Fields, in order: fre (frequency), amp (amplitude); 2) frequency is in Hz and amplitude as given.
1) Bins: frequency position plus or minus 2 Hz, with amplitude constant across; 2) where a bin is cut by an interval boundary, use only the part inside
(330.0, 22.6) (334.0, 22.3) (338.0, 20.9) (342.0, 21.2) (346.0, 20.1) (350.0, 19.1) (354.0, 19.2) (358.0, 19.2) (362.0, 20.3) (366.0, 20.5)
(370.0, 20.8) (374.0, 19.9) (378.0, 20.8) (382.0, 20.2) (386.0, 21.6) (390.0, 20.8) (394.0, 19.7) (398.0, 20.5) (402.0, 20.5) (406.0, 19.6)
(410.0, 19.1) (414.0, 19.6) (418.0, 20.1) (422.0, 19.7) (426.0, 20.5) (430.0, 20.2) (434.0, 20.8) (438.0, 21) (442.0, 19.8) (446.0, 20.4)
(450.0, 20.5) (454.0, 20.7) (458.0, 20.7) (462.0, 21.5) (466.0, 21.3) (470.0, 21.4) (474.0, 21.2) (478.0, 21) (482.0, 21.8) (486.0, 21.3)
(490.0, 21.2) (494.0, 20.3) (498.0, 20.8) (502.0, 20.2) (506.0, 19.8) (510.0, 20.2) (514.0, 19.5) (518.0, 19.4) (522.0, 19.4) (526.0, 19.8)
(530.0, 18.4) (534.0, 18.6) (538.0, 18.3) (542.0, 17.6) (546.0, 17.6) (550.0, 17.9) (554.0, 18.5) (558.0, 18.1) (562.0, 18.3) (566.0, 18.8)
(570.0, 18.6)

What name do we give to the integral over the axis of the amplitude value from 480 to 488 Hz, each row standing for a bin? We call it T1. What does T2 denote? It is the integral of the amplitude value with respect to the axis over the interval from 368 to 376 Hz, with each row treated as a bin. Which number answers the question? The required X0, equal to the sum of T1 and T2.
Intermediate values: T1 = 172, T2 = 163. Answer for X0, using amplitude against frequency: 335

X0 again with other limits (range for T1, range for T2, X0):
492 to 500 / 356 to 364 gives 322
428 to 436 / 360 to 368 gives 327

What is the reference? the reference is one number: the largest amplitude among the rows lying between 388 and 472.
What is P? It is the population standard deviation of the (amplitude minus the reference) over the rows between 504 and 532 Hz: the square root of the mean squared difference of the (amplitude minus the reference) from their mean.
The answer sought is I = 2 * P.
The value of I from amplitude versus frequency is 1.04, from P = 0.52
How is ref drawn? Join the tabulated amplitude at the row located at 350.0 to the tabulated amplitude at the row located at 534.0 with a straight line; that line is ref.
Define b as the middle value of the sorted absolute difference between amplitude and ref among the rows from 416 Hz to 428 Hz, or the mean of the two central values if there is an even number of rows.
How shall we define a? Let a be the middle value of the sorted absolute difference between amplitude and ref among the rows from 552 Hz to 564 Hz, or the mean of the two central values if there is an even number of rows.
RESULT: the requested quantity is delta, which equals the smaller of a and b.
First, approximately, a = 0.2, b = 1.2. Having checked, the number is 0.22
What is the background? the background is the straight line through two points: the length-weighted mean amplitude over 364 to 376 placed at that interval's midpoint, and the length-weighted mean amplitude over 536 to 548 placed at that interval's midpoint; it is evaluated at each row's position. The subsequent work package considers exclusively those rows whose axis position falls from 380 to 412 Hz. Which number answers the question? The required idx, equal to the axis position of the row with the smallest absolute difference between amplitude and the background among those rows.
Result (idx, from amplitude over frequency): 382.0 Hz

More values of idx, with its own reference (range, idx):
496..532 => 530.0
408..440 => 422.0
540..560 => 546.0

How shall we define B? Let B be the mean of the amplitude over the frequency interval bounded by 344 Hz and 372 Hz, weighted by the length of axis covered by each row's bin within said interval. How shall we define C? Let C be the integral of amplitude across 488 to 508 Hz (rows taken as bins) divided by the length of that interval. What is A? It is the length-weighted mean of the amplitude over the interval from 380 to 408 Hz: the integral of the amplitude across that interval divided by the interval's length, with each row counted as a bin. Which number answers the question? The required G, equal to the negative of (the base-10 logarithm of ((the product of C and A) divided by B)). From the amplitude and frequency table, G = -1.32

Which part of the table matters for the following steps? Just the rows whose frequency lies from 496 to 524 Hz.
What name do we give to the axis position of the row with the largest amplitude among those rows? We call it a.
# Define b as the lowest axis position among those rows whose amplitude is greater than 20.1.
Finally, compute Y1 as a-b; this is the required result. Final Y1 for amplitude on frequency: 0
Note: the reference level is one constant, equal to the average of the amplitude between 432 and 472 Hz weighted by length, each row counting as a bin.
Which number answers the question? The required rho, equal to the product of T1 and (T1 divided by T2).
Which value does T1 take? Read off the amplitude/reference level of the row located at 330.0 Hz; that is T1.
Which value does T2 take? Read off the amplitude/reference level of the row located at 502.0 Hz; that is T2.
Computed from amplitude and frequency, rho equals 1.22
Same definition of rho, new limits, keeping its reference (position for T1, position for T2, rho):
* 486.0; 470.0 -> 1.02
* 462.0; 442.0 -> 1.12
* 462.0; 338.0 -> 1.06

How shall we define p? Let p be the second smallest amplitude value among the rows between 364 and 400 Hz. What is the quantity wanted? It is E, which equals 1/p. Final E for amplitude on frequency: 0.0503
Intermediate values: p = 19.9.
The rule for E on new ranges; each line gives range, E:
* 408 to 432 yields 0.0510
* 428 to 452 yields 0.0495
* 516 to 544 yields 0.0546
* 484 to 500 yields 0.0481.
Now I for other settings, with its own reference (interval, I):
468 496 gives 0.85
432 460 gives 0.72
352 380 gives 1.27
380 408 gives 1.26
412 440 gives 0.98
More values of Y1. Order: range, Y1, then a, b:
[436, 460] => 0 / 438.0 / 438.0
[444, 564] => 36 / 482.0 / 446.0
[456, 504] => 24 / 482.0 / 458.0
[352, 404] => 24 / 386.0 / 362.0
